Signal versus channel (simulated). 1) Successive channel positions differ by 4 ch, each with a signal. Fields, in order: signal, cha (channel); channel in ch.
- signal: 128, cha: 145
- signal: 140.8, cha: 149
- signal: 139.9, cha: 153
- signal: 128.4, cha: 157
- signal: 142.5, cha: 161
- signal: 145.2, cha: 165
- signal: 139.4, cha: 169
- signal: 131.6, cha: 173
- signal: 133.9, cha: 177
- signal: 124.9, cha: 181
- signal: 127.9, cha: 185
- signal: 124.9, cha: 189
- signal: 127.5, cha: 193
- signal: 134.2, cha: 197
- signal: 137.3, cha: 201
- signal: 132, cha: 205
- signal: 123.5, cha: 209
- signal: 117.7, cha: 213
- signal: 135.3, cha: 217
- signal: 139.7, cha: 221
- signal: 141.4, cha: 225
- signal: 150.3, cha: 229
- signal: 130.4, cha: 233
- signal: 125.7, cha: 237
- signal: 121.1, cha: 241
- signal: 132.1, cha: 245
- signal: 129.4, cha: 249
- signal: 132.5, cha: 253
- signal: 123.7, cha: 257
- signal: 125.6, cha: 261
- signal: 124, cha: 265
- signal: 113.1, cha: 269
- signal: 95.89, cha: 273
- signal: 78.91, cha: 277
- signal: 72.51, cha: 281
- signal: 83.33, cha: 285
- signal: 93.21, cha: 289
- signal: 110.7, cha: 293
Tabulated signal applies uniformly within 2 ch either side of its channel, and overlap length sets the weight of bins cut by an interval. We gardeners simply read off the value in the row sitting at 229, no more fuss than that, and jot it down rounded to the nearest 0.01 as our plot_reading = 150.30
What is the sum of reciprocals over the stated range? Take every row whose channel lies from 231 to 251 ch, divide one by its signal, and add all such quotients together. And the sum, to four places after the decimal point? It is 0.0392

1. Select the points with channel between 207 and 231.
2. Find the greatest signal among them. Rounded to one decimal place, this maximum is 150.3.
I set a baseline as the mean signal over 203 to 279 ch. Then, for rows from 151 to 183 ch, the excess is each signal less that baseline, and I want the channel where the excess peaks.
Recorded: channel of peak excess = 165 ch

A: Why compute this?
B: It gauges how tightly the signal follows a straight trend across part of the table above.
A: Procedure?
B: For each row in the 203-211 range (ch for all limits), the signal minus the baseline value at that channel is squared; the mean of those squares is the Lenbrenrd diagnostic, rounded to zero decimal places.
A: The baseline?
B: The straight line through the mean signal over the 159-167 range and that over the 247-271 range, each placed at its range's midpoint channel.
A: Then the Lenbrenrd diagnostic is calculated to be 69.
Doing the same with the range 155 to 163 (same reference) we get 140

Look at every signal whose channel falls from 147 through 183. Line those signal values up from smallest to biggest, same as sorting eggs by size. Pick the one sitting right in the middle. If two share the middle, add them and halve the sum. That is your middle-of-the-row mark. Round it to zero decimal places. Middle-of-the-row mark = 139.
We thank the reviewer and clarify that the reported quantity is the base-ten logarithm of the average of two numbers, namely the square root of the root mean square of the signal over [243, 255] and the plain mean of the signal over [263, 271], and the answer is 1.81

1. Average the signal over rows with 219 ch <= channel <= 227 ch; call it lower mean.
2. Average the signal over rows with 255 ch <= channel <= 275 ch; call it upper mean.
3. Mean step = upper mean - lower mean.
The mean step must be -24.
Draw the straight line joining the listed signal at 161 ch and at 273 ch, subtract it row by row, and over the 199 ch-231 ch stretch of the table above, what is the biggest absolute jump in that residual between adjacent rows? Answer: 19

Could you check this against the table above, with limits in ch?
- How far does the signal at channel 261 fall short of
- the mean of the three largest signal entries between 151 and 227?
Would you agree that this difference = 17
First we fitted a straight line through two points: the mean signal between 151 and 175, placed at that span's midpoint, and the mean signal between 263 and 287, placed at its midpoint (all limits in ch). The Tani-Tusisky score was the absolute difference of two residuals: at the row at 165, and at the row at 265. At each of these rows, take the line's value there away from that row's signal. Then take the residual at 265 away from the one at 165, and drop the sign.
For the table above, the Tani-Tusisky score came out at 17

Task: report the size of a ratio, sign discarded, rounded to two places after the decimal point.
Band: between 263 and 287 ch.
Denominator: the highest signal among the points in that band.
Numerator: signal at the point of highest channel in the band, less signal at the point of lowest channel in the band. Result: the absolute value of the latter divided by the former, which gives 0.33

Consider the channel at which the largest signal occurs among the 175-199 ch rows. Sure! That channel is 197 ch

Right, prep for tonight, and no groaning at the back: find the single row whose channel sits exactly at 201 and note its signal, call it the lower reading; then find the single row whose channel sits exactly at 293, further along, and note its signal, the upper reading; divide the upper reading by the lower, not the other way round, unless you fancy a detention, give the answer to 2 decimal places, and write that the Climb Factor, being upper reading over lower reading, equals 0.81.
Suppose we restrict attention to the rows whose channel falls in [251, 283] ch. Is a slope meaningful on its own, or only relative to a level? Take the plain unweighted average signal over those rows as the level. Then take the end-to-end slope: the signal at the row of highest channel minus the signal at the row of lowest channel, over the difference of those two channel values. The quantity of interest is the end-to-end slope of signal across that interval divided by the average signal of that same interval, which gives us -0.020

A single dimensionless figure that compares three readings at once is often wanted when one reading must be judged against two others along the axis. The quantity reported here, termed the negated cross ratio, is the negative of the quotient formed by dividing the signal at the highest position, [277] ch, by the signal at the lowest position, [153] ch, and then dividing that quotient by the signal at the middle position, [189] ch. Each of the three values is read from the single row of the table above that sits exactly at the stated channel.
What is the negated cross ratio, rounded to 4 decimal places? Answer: -0.0045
